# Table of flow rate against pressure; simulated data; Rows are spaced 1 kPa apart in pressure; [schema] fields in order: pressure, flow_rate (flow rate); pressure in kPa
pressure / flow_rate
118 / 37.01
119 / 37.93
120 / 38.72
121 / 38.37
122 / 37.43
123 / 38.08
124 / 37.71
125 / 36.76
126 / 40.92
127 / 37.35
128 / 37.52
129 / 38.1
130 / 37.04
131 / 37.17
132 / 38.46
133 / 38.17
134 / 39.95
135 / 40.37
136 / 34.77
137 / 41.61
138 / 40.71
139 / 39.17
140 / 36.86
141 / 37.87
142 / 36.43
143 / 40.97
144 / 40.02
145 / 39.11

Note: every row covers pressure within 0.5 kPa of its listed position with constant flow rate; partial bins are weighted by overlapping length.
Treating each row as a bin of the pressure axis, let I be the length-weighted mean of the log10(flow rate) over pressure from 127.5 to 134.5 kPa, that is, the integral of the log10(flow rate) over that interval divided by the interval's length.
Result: 1.58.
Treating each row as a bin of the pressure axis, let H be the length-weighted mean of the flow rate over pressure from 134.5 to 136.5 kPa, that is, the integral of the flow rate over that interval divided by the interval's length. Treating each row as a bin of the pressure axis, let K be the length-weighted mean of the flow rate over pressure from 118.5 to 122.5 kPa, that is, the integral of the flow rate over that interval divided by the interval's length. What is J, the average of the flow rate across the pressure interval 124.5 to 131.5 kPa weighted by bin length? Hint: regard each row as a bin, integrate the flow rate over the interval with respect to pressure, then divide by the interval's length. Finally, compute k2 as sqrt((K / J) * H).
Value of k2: 6.15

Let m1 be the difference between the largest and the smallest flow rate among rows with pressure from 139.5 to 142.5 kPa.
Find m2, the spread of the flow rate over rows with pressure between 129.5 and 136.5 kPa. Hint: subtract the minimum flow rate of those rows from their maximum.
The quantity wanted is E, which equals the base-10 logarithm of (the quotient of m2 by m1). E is 0.6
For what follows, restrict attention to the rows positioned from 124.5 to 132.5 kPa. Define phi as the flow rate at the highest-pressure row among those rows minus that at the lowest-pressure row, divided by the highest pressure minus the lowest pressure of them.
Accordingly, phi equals 0.2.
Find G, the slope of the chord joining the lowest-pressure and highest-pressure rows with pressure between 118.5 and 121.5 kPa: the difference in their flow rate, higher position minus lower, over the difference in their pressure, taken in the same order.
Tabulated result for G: 0.2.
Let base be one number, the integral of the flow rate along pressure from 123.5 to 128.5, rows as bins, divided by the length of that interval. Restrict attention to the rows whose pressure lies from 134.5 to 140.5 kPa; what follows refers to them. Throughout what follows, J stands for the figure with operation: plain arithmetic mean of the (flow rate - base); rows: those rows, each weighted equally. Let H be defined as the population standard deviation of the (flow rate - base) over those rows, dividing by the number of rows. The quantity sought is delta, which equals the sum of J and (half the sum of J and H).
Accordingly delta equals 2.5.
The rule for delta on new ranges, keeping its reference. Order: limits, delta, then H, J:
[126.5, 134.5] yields 0.3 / 0.9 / -0.1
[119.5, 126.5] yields 1.0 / 1.2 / 0.2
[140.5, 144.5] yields 2.0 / 1.8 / 0.8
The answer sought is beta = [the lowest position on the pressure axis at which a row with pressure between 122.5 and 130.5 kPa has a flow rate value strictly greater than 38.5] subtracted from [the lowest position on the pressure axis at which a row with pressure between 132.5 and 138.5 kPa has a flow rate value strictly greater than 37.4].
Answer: 7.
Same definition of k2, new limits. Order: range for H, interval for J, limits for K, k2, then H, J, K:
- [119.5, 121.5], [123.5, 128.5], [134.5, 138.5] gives 6.31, 38.5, 38.1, 39.4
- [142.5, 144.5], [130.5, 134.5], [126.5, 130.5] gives 6.29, 40.5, 38.4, 37.5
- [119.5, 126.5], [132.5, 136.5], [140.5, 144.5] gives 6.23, 38.3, 38.3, 38.8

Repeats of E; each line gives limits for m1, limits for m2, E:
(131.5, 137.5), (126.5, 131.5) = -0.8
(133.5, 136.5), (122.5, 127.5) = -0.1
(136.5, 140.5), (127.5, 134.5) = -0.2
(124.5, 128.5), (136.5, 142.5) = 0.1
